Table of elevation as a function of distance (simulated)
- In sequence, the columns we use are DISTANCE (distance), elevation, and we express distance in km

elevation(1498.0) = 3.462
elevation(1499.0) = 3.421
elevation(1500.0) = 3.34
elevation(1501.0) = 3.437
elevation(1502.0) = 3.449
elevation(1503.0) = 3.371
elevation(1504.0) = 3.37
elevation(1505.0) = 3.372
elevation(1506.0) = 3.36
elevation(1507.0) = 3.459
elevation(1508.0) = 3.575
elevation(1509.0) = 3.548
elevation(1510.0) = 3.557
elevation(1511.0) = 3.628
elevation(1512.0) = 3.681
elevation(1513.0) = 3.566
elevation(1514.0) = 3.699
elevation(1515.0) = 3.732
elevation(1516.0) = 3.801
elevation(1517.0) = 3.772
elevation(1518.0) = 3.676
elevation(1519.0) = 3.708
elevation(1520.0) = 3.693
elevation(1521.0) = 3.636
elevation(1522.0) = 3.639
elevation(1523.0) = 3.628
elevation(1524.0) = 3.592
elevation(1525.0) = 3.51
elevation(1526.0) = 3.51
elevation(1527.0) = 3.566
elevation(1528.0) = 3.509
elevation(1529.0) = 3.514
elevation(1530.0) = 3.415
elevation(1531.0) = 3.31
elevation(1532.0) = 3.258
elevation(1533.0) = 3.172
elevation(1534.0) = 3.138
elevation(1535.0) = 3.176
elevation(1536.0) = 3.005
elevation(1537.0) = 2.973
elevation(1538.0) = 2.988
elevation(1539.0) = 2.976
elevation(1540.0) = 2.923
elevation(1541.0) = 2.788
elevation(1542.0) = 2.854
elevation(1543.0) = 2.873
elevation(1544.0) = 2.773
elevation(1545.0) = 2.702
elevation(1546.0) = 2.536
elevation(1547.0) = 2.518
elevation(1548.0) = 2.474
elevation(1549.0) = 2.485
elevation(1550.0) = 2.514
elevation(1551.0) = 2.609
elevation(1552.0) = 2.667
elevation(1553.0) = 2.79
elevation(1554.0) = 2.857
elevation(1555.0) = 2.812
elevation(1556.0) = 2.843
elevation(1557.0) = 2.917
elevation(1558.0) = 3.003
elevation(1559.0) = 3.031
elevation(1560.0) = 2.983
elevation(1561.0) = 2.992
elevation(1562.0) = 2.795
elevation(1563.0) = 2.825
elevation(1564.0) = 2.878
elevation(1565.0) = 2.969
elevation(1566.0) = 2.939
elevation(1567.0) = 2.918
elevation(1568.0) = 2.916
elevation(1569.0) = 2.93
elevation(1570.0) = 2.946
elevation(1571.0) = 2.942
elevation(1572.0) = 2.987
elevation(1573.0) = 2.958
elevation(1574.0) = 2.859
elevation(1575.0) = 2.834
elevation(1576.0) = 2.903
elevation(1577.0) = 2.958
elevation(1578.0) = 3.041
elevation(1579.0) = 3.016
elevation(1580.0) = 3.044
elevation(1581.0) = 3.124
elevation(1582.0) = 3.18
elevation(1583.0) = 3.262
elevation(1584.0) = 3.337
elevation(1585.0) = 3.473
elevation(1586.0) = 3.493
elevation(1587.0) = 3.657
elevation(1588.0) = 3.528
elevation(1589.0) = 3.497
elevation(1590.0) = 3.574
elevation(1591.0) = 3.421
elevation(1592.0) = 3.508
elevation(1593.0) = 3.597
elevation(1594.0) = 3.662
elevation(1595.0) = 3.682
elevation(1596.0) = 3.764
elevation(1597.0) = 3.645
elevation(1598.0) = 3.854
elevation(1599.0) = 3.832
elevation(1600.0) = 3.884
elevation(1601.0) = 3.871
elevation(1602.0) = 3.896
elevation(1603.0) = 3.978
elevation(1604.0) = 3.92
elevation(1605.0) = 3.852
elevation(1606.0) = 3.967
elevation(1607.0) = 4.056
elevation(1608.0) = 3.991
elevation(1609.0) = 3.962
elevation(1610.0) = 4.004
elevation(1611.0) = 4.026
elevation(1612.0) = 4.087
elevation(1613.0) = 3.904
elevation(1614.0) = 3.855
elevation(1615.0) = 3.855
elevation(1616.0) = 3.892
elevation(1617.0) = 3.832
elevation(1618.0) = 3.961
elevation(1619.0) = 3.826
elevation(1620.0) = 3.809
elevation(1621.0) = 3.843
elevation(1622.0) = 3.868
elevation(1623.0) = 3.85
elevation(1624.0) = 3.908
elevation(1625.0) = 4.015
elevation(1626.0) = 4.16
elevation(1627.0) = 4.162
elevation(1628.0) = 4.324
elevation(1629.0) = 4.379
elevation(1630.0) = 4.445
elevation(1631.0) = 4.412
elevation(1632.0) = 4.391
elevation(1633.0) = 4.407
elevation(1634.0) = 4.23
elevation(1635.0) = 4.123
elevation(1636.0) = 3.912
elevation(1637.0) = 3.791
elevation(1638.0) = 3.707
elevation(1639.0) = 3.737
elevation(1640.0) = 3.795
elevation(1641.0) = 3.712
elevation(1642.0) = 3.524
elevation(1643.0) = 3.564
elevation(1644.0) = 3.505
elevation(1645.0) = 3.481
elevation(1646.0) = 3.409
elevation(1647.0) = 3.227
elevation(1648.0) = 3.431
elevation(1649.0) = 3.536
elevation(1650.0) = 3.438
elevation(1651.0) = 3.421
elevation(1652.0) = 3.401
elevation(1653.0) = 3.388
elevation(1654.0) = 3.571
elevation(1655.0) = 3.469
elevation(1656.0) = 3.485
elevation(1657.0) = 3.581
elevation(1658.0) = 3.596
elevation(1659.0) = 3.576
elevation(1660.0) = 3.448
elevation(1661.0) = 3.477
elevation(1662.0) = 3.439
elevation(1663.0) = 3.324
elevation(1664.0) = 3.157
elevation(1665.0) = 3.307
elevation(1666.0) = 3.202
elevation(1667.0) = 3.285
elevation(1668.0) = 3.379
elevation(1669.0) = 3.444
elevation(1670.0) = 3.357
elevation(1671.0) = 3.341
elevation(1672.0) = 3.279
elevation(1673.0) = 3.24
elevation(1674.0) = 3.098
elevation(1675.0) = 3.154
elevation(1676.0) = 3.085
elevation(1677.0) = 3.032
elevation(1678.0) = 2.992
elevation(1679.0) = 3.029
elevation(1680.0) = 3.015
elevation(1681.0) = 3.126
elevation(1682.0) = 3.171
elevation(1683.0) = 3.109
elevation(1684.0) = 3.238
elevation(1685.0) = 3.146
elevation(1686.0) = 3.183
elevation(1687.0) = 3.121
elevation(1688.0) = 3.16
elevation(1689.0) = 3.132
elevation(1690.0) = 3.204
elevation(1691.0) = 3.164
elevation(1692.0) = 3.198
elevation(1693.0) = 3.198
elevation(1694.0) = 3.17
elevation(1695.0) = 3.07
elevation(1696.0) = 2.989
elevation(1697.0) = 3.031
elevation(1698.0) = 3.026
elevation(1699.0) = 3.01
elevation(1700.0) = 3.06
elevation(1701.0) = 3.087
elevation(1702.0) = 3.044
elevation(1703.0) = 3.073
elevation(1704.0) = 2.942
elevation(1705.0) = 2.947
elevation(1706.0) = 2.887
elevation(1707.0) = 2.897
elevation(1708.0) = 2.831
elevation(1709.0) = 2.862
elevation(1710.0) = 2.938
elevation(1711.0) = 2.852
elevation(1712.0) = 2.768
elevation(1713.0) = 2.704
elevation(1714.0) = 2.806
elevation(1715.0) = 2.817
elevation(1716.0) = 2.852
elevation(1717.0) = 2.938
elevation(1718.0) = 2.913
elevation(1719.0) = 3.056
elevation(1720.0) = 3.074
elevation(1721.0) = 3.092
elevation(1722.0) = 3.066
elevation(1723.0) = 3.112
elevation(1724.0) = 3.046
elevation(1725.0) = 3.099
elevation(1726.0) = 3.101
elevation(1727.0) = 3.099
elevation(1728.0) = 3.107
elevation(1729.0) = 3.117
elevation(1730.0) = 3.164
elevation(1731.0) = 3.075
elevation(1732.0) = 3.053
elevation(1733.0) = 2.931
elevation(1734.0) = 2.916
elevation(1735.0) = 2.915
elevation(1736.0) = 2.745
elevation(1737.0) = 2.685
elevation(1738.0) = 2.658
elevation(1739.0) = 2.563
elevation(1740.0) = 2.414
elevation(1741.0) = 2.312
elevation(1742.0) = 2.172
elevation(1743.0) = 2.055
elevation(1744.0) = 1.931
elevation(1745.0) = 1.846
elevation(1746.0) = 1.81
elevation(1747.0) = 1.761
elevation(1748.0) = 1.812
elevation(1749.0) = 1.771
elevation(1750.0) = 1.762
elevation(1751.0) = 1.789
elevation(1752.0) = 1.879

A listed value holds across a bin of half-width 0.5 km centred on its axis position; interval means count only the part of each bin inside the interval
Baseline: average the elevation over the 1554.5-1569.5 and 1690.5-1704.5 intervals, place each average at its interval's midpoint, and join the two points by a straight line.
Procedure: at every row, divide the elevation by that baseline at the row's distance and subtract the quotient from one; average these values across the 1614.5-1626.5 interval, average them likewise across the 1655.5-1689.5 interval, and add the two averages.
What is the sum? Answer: -0.38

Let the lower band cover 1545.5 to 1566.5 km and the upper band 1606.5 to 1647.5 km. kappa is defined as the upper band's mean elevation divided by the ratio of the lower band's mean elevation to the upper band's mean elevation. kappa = 5.5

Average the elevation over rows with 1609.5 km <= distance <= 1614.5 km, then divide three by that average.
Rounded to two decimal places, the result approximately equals 0.75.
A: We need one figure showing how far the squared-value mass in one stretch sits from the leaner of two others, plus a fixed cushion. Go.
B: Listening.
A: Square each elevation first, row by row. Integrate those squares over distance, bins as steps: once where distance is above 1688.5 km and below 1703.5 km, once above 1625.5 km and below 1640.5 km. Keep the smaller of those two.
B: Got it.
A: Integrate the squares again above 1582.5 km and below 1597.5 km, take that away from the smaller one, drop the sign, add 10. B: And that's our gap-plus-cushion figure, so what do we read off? 54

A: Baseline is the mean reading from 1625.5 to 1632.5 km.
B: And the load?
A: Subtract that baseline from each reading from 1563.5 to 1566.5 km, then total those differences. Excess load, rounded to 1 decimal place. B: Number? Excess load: -4.2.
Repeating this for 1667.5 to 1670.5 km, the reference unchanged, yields -2.8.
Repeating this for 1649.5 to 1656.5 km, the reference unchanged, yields -6.1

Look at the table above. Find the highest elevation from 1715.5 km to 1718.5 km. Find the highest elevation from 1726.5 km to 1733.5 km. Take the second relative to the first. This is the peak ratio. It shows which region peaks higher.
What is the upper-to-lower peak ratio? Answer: 1.08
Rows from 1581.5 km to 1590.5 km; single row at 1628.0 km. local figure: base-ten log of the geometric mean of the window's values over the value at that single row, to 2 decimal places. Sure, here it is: -0.10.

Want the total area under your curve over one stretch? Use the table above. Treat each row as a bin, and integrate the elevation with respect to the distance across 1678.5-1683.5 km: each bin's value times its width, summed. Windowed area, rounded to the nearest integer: 15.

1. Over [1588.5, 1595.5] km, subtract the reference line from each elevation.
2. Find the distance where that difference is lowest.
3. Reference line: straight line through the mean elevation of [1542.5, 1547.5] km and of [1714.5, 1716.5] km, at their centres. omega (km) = 1591.0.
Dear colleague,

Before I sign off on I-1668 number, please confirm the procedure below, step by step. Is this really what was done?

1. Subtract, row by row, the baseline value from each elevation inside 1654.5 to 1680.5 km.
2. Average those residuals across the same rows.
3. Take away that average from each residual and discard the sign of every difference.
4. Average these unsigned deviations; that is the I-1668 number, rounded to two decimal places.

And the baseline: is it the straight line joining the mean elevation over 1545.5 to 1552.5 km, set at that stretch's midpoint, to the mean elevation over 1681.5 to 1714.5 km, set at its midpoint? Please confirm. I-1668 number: 0.17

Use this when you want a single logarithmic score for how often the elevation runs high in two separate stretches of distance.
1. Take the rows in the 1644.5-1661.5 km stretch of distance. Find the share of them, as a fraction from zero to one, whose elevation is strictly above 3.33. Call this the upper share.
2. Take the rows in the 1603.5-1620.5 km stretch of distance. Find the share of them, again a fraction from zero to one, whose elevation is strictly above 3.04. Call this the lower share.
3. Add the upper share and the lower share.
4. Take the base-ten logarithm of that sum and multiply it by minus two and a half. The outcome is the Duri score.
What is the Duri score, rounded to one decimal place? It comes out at -0.7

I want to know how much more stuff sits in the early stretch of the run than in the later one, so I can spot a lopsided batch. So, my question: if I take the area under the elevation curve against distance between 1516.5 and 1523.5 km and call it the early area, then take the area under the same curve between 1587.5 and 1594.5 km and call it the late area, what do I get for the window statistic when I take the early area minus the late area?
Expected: 1.0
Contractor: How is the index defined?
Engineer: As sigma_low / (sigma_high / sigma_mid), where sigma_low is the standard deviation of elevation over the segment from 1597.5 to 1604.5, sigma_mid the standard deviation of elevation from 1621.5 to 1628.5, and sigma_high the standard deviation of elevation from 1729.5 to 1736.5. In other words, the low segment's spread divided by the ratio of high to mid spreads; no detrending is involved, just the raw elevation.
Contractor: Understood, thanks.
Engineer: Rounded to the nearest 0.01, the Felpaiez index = 0.06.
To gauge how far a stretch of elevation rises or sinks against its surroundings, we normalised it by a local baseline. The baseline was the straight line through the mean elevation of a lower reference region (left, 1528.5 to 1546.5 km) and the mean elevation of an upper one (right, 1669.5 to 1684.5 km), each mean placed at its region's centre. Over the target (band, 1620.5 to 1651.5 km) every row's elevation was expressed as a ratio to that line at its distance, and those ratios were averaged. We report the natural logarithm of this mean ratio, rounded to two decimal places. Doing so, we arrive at 0.22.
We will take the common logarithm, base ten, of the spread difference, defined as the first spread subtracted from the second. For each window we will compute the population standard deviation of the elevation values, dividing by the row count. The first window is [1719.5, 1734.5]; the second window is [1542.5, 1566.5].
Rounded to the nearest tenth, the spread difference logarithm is -1.0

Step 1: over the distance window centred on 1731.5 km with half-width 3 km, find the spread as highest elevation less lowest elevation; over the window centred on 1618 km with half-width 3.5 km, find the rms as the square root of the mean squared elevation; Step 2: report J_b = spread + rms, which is 4.1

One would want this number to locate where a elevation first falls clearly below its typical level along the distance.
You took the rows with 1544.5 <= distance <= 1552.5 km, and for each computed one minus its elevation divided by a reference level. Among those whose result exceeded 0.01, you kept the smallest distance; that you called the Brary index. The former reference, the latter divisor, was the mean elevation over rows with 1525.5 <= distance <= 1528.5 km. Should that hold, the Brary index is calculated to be 1545.0 km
